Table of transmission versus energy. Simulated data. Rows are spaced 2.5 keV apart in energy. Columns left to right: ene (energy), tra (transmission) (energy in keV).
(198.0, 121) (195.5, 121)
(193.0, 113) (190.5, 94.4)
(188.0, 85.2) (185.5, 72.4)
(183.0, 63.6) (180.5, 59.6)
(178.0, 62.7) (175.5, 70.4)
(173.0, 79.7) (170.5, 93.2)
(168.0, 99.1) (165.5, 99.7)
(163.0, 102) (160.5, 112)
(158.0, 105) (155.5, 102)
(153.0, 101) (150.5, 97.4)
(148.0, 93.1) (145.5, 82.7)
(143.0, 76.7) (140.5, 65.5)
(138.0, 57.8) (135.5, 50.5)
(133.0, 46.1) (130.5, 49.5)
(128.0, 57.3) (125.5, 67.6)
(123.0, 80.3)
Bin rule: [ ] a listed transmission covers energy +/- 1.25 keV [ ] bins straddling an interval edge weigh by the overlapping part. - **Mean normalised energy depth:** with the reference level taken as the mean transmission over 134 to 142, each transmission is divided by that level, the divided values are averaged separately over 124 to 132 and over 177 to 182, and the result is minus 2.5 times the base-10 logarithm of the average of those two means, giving -0.03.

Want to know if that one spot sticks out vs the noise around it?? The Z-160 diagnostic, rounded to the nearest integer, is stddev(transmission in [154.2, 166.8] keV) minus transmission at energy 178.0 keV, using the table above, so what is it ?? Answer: -58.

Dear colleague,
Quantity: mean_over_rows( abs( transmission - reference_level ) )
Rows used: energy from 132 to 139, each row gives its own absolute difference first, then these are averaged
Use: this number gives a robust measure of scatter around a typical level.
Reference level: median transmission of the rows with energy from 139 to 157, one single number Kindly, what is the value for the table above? 42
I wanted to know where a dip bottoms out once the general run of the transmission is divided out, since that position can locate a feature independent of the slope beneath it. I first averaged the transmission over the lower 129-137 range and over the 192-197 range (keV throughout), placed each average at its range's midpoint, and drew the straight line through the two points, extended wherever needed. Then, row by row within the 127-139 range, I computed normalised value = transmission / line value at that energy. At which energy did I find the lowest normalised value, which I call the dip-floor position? 133.0 keV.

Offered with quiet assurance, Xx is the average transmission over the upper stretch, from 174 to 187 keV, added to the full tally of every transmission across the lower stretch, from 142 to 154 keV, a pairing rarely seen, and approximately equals 517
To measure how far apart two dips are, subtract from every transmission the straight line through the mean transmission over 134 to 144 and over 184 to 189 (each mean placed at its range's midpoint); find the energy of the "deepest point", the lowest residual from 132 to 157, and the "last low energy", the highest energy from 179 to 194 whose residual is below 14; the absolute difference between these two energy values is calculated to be 55.0 keV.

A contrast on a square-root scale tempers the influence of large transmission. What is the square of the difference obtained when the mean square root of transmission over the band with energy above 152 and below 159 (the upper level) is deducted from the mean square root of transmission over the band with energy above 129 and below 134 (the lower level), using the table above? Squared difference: 10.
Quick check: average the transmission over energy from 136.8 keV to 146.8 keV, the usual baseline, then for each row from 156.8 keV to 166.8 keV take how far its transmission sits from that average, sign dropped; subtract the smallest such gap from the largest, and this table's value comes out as 12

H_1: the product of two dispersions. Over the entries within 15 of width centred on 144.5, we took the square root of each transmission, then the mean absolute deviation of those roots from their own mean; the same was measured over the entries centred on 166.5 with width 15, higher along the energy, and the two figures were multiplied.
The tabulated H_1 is 0.27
